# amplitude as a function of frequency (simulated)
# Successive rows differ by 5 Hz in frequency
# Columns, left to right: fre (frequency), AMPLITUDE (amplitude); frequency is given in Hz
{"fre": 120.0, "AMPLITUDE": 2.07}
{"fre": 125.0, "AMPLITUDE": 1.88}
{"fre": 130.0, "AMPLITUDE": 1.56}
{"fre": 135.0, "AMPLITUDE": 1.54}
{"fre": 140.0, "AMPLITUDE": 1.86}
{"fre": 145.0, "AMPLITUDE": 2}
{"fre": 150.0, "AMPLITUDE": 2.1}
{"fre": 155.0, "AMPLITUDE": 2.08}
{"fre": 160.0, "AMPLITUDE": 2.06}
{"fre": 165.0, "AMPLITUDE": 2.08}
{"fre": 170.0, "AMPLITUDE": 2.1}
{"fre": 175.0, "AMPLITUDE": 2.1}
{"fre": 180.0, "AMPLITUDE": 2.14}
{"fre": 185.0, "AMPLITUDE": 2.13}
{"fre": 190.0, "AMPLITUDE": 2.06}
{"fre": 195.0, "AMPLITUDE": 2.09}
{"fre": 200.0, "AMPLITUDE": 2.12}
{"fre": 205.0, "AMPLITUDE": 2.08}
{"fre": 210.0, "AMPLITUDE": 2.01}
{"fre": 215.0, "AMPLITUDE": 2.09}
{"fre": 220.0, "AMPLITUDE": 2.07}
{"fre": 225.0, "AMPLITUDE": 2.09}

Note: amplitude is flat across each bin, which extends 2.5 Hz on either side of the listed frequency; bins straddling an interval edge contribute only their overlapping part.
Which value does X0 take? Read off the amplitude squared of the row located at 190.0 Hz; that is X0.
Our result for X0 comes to 4.24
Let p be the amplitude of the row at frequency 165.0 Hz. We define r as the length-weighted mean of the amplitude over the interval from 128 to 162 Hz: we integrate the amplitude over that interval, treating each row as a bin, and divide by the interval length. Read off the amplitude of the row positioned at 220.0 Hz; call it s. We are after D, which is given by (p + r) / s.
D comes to 1.92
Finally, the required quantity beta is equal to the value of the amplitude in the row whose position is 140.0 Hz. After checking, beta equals 1.86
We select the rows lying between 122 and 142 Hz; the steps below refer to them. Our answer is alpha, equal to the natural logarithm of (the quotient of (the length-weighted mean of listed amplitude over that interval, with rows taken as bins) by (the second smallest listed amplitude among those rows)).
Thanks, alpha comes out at 0.09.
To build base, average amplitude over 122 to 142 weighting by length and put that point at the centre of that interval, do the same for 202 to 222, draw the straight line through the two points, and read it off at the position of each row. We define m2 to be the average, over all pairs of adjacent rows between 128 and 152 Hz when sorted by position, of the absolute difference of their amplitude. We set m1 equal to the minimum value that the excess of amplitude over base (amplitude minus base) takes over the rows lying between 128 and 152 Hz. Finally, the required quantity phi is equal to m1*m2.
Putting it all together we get -0.027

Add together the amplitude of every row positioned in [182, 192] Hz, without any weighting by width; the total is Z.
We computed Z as 4.19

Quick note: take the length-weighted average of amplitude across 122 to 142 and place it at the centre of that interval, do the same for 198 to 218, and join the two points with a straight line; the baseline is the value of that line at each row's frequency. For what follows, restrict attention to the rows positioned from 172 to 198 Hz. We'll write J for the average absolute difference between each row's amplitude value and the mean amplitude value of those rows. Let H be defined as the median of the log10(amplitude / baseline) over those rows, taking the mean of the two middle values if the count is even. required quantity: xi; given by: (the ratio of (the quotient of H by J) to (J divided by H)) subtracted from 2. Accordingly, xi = 0.0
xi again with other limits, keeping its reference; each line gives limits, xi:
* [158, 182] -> -2.6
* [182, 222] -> 1.9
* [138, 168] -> 1.5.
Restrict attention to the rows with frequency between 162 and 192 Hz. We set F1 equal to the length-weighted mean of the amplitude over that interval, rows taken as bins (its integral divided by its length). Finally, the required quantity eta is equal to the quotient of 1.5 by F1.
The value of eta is 0.714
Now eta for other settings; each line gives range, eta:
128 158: 0.804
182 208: 0.716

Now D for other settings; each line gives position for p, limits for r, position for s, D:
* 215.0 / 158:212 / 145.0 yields 2.09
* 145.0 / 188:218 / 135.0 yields 2.65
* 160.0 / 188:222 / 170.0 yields 1.97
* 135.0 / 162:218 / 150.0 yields 1.73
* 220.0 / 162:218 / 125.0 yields 2.21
